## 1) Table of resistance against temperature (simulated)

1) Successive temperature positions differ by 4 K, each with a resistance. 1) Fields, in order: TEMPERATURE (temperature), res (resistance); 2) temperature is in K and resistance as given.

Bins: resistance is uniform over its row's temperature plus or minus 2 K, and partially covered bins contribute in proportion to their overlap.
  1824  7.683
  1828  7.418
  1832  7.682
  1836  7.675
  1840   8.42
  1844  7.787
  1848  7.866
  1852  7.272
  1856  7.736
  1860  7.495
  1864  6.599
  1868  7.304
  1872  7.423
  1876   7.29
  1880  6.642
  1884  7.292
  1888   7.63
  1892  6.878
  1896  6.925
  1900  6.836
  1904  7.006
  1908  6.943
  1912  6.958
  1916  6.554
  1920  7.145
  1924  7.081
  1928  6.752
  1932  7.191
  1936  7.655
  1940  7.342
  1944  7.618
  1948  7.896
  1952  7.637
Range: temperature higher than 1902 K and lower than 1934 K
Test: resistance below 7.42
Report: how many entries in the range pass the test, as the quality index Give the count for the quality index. 8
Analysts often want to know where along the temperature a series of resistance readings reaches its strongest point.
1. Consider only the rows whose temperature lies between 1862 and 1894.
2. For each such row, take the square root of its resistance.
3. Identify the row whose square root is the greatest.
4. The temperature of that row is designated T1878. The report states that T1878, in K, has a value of 1888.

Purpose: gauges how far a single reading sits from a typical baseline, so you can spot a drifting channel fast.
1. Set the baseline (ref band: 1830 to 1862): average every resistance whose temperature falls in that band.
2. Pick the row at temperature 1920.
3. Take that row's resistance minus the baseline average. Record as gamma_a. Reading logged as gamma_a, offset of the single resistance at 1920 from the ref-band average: -0.6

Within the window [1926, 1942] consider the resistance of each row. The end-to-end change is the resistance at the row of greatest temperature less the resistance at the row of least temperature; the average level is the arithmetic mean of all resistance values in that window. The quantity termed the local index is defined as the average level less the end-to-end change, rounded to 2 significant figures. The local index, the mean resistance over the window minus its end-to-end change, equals 6.6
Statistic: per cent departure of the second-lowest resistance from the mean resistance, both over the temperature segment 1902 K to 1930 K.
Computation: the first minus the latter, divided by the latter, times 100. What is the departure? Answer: -2.4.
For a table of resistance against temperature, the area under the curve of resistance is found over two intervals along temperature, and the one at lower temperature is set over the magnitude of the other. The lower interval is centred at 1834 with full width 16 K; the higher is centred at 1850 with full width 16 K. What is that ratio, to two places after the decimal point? 1.02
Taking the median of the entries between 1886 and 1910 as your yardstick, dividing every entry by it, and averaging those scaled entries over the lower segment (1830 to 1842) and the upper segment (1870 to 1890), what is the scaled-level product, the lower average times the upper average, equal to 1.20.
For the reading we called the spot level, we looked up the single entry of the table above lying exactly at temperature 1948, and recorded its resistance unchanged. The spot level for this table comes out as 7.896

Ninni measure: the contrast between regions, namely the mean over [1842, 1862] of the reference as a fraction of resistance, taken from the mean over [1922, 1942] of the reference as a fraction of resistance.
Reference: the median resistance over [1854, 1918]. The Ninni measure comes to 0.055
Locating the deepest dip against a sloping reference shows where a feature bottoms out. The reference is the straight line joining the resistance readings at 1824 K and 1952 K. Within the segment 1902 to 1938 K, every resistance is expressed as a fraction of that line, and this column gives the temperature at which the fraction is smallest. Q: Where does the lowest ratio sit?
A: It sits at 1916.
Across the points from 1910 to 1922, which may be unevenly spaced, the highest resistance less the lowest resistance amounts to 0.59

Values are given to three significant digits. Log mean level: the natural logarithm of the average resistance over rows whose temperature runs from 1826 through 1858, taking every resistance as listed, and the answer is 2.05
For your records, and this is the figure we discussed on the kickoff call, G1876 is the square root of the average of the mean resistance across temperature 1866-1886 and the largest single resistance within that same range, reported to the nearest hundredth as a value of 2.70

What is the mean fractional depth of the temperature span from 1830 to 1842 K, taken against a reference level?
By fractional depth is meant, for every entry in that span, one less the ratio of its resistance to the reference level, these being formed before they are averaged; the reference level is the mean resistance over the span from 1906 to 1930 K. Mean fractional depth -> -0.15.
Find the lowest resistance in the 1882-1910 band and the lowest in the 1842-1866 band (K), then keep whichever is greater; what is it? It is 6.84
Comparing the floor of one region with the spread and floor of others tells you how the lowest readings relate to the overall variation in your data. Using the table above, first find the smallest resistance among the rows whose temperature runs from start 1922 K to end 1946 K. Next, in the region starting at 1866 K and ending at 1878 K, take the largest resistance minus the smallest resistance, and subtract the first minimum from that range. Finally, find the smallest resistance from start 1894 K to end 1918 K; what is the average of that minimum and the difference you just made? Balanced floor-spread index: 0.0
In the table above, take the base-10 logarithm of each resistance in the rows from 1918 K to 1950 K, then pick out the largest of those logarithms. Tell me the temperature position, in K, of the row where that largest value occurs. 1948 K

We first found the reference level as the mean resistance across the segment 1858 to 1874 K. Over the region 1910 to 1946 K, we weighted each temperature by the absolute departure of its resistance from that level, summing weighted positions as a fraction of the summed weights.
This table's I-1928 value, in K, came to 1927.7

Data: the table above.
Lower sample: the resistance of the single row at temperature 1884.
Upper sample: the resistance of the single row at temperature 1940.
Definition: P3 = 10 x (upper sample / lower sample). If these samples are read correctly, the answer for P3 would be 10.1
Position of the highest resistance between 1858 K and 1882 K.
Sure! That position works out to 1860 K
